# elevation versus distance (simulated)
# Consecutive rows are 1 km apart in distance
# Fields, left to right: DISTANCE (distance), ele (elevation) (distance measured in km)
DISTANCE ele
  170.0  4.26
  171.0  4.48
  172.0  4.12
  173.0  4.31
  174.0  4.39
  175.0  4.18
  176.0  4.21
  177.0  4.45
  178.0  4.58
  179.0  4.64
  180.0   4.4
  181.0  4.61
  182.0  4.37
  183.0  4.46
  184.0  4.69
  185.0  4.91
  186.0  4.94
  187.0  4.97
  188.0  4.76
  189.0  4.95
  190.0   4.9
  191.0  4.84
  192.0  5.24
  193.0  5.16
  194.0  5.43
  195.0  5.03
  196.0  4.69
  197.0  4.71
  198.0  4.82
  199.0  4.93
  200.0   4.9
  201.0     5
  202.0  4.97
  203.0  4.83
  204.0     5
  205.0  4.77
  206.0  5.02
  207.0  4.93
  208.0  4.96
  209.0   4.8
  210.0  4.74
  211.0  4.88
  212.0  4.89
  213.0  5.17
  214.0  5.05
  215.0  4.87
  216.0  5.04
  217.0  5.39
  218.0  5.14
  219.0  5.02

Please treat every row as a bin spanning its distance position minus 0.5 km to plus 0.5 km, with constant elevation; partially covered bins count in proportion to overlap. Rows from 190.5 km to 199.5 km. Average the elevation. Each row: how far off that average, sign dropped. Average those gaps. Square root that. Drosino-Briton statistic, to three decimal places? 0.454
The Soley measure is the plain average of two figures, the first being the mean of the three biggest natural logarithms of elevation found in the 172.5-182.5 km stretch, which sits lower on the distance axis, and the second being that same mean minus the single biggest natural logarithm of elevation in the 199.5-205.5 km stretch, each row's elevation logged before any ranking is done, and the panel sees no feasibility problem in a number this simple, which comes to 0.72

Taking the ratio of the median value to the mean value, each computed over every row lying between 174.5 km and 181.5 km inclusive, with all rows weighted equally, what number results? 1.00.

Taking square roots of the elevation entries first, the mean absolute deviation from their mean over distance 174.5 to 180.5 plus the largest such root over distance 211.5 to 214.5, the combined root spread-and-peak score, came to 2.31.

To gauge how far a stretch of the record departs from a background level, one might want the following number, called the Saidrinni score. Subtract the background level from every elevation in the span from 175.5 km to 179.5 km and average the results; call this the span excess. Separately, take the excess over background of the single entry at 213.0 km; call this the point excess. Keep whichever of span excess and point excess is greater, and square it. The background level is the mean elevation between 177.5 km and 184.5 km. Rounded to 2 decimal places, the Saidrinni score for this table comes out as 0.40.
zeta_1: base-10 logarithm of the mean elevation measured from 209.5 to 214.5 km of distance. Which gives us 0.694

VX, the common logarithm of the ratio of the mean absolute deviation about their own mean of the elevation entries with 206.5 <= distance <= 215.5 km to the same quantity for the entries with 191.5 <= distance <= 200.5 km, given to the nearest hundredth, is -0.33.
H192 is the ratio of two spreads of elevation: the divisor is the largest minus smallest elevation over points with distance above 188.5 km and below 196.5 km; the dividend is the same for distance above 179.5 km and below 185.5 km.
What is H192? 0.73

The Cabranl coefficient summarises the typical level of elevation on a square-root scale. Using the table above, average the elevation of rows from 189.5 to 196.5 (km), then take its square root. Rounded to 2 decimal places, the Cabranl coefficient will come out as 2.25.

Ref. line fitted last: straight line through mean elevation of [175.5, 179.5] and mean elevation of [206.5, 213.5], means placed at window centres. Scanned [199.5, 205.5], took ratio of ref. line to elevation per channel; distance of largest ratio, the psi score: 205.0 km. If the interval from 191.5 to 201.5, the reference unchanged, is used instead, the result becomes 196.0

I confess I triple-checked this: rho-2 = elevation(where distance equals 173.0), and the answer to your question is 4.31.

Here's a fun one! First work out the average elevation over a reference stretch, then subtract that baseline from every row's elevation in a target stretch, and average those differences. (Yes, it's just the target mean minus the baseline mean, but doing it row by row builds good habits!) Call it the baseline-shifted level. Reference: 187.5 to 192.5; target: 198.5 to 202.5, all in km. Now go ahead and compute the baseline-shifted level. 0.0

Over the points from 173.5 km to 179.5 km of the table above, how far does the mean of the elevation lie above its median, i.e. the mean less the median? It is -0.01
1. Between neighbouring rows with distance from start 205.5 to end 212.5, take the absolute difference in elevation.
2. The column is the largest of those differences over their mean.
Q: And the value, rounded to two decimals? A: 1.96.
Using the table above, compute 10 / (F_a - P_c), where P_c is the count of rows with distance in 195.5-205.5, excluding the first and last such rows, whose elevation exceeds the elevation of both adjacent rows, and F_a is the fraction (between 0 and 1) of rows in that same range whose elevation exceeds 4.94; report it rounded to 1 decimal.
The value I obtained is -3.7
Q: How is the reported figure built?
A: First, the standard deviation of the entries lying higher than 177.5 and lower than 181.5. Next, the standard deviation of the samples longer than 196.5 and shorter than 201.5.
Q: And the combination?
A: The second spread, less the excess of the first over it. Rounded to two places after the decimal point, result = 0.11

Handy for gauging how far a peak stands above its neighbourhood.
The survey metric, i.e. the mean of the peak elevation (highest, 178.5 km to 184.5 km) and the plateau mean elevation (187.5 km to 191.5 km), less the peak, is 0.09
